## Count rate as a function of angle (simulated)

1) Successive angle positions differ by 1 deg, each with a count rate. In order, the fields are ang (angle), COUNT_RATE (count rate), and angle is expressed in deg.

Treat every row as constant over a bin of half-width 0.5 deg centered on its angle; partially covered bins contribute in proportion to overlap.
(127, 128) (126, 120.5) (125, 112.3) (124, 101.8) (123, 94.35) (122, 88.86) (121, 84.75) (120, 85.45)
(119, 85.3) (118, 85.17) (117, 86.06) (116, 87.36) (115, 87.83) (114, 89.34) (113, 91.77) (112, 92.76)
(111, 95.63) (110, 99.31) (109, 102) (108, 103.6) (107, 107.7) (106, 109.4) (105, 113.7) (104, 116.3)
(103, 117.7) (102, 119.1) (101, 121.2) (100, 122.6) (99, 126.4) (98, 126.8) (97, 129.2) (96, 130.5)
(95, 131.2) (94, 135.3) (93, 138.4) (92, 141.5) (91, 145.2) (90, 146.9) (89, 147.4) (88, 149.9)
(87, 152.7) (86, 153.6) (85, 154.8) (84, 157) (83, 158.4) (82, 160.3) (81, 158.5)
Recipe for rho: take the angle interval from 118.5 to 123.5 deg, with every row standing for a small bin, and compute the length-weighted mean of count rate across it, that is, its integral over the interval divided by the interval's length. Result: 88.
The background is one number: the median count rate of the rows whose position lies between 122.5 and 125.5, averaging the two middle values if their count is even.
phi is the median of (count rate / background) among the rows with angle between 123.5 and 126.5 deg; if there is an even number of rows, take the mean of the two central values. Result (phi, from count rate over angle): 1.1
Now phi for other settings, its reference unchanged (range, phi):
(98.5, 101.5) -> 1.2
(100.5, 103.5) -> 1.2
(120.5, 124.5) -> 0.9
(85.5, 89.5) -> 1.5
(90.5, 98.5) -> 1.3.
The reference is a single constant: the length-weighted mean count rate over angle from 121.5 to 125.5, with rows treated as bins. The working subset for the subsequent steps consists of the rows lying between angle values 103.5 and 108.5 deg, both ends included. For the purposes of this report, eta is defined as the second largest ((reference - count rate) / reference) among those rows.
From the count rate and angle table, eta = -0.1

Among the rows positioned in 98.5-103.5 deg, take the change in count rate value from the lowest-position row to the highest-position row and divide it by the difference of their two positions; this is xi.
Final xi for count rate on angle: -2.2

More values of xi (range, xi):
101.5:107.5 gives -2.3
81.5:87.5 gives -1.5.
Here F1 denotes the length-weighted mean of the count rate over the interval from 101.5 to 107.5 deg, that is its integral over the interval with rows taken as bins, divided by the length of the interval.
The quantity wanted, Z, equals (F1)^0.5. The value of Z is 10.7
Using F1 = 114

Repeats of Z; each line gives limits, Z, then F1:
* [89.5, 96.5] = 11.8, 138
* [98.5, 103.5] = 11.0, 121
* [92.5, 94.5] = 11.7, 137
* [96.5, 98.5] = 11.3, 128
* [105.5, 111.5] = 10.1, 103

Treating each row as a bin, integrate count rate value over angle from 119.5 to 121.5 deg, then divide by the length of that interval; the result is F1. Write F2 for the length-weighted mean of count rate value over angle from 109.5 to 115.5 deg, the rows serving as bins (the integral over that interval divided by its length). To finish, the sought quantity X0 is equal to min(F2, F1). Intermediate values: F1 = 85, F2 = 93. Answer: 85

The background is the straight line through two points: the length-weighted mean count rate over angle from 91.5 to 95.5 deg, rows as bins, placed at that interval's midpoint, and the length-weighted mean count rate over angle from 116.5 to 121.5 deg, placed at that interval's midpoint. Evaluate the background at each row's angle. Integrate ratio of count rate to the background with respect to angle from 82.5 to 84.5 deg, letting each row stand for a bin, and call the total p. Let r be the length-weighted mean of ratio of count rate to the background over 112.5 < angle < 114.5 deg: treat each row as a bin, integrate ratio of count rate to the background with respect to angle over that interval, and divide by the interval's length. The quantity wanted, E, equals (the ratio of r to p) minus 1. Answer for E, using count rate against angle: -0.53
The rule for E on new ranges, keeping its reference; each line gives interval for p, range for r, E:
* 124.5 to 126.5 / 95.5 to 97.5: -0.69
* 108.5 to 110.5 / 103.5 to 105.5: -0.48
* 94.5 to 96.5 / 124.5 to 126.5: -0.18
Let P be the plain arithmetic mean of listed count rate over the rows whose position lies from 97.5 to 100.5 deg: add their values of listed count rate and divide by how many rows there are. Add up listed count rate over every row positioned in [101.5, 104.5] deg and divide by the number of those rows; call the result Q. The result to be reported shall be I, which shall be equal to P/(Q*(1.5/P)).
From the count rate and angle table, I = 89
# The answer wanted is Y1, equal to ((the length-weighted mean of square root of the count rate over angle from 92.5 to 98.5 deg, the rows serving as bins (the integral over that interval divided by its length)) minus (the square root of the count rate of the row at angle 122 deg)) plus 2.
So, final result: 4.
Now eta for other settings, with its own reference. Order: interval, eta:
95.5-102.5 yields -0.2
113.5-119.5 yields 0.1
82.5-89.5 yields -0.5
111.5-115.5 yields 0.1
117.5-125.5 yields 0.1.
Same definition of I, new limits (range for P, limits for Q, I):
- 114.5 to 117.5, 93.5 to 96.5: 38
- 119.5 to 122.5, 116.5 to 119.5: 58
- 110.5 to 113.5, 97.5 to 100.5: 46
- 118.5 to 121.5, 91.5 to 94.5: 35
